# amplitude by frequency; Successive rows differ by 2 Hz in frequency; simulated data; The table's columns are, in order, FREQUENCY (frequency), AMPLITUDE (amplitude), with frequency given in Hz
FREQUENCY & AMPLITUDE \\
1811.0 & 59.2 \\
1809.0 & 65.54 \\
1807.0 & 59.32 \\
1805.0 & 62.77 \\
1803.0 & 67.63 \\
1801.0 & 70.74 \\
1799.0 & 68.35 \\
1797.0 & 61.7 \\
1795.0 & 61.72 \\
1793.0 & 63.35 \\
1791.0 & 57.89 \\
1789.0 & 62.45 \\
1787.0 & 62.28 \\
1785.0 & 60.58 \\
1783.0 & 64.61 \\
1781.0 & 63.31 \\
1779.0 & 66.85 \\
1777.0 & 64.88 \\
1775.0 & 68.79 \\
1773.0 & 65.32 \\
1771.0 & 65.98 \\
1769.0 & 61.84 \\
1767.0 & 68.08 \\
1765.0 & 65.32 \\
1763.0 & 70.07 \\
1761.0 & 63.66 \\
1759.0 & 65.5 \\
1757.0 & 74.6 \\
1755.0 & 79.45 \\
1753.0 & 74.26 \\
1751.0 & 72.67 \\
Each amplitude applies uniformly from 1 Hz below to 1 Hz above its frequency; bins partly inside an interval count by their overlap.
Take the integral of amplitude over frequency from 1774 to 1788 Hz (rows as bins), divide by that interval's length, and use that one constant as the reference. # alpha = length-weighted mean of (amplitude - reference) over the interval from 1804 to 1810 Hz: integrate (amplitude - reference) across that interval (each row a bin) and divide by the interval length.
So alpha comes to -1.9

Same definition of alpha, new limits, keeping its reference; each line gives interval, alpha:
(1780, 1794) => -2.4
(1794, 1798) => -2.8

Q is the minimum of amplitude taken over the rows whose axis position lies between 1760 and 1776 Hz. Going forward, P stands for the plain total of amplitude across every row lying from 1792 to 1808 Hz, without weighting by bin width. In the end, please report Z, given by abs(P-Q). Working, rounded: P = 516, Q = 61.84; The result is 454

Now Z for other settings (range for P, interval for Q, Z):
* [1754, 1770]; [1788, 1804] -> 491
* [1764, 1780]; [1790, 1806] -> 469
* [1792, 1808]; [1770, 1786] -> 455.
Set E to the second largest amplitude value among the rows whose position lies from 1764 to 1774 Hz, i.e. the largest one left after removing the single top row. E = 65.98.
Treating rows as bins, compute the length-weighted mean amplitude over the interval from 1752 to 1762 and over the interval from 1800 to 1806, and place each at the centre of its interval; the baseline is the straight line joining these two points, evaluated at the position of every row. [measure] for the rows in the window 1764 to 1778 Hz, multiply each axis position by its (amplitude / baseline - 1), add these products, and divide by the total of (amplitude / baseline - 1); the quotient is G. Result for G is 1770.4 Hz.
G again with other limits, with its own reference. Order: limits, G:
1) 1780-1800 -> 1789.0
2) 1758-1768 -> 1762.2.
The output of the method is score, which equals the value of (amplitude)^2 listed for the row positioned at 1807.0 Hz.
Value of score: 3519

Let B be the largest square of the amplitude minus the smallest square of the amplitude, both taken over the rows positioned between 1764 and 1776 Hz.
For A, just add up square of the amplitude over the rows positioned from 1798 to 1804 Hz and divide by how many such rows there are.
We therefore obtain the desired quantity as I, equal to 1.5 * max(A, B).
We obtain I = 7125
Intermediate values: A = 4750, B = 908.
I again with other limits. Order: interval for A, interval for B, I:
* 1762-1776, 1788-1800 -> 6640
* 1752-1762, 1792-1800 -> 7720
